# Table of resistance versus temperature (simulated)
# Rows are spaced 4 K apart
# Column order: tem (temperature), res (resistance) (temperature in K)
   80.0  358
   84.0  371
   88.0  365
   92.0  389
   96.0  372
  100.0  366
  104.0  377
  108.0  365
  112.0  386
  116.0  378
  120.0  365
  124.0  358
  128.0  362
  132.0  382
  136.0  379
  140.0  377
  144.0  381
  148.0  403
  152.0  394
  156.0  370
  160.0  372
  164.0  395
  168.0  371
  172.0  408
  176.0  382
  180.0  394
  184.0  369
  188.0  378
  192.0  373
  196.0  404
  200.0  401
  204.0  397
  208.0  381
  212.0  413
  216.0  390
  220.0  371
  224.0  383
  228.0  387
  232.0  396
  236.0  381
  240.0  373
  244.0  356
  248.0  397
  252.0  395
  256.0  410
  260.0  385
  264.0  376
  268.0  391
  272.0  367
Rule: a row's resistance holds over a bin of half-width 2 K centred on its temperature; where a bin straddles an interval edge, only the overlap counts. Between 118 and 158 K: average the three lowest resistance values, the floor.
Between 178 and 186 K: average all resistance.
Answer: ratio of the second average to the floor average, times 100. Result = 105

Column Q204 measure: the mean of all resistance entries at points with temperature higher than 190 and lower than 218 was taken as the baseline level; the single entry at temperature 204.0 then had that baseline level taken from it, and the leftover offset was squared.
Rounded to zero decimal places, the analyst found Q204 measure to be 8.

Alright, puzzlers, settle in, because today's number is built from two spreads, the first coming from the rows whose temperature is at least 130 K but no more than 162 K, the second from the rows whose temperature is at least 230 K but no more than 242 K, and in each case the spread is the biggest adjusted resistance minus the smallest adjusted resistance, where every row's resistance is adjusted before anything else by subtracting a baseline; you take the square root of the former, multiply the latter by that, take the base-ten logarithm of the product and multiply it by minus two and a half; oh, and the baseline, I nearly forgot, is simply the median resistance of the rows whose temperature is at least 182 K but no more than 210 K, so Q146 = -5.3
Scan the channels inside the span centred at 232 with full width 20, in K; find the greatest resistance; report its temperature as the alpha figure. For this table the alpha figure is 232.0 K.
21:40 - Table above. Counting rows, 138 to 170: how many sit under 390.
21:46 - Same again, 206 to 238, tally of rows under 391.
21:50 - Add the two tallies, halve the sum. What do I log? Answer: 5.5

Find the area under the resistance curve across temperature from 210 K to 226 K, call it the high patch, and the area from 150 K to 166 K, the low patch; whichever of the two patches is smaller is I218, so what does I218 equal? 6124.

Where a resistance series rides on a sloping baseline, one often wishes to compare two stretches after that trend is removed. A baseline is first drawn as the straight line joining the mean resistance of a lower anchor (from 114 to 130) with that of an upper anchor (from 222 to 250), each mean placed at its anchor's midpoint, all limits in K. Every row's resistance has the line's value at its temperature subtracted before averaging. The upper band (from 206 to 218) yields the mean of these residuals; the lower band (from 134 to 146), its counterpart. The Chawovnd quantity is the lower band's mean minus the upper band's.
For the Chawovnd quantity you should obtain -5.5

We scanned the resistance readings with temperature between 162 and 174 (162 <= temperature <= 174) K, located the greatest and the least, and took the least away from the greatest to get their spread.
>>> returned 37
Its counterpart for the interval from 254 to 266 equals 34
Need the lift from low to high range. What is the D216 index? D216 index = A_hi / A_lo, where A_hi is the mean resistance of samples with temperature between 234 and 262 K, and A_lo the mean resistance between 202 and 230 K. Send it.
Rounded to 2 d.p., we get 0.99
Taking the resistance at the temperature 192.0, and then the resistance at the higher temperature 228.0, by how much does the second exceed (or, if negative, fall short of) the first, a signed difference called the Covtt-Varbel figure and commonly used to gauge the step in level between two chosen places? 14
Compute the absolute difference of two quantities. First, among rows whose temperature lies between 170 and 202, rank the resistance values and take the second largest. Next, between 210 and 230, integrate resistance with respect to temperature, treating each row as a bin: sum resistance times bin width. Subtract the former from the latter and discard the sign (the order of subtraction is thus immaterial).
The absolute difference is 7372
